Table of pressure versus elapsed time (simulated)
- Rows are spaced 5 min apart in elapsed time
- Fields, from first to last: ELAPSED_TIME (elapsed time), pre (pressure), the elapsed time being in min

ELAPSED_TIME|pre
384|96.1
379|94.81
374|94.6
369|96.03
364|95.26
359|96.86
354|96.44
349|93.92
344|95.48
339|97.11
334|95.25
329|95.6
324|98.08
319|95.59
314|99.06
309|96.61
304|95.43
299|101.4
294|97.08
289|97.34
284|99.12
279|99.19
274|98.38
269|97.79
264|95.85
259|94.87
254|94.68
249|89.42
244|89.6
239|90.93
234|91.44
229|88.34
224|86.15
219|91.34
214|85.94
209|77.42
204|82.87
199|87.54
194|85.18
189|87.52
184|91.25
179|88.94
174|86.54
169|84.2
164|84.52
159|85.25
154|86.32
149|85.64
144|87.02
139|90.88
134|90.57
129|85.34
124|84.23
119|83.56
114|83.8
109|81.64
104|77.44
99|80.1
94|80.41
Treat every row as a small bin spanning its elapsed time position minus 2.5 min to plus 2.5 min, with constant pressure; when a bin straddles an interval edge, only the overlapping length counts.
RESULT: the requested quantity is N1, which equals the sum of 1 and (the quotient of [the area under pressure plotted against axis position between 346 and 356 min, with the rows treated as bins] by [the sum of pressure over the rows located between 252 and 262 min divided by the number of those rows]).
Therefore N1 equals 11.0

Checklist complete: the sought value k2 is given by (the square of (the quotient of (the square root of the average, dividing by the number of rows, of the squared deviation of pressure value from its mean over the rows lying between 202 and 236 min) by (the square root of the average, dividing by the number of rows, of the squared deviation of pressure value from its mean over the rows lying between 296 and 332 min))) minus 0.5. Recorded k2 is 4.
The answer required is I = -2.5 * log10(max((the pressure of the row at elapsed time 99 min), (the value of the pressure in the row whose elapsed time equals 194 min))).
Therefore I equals -4.83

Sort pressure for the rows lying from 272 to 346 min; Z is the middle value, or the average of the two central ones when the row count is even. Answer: 97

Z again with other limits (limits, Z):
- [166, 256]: 88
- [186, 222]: 86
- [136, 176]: 86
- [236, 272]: 95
